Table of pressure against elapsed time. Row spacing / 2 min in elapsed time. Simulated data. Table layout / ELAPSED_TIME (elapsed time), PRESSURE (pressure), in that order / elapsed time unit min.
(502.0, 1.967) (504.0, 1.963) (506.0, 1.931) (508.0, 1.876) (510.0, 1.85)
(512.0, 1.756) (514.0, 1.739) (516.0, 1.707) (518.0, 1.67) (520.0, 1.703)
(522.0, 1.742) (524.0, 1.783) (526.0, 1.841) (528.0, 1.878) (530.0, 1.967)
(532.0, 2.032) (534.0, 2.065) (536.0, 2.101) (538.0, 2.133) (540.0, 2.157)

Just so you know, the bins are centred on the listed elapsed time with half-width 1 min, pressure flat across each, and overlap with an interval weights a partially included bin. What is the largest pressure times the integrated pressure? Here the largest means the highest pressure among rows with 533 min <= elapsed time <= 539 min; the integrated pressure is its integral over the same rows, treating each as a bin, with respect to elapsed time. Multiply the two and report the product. 27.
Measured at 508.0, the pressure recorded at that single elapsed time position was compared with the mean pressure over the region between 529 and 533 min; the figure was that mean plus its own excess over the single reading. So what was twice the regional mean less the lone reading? 2.1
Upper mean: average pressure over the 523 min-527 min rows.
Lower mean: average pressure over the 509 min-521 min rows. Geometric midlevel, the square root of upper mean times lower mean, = 1.77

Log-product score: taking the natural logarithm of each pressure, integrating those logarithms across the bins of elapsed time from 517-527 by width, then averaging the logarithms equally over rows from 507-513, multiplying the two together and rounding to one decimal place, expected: 3.4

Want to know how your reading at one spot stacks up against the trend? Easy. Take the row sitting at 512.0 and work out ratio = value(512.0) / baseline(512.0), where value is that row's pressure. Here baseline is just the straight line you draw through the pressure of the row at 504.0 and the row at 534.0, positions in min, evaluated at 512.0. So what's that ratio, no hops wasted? 0.88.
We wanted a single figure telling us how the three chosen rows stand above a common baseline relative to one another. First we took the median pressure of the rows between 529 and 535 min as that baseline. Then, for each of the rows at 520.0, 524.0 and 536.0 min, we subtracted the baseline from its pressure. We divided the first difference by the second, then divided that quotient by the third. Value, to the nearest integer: 19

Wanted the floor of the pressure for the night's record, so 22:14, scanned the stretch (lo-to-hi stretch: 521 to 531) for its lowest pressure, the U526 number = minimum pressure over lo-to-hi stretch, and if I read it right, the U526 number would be 1.742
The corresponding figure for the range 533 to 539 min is 2.065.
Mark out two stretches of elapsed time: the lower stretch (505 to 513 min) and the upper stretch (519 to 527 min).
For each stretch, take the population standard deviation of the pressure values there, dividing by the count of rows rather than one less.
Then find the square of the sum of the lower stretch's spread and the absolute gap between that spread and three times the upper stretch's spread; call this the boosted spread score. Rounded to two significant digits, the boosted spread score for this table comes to 0.024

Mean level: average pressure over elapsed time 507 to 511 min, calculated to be 1.86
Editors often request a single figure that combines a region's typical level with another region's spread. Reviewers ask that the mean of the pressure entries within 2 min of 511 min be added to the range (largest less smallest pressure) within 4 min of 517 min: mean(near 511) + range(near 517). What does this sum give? 1.87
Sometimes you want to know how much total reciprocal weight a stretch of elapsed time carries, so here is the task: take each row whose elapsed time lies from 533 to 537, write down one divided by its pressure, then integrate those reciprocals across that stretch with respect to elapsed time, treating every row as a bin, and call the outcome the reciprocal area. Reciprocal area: 1.92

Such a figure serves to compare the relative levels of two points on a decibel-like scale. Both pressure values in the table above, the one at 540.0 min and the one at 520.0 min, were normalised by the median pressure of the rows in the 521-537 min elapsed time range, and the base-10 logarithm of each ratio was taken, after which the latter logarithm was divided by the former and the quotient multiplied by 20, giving -21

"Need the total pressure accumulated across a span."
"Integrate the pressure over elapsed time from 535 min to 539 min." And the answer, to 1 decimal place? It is 8.5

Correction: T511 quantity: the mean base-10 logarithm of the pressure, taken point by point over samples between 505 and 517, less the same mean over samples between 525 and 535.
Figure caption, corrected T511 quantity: -0.03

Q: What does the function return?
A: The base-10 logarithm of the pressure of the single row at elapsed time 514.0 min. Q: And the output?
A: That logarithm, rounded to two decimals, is 0.24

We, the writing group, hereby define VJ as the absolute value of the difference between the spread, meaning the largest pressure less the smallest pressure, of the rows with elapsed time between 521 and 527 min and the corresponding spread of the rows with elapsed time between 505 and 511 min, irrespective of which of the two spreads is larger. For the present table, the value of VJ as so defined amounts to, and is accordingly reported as 0.018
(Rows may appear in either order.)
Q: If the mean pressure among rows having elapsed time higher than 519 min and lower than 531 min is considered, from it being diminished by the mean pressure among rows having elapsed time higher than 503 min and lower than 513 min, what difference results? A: -0.1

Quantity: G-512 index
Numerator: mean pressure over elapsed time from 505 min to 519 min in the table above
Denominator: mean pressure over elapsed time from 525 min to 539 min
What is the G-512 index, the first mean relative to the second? 0.89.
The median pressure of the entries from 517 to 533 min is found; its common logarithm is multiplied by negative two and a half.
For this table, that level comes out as -0.65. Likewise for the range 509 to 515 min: -0.61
